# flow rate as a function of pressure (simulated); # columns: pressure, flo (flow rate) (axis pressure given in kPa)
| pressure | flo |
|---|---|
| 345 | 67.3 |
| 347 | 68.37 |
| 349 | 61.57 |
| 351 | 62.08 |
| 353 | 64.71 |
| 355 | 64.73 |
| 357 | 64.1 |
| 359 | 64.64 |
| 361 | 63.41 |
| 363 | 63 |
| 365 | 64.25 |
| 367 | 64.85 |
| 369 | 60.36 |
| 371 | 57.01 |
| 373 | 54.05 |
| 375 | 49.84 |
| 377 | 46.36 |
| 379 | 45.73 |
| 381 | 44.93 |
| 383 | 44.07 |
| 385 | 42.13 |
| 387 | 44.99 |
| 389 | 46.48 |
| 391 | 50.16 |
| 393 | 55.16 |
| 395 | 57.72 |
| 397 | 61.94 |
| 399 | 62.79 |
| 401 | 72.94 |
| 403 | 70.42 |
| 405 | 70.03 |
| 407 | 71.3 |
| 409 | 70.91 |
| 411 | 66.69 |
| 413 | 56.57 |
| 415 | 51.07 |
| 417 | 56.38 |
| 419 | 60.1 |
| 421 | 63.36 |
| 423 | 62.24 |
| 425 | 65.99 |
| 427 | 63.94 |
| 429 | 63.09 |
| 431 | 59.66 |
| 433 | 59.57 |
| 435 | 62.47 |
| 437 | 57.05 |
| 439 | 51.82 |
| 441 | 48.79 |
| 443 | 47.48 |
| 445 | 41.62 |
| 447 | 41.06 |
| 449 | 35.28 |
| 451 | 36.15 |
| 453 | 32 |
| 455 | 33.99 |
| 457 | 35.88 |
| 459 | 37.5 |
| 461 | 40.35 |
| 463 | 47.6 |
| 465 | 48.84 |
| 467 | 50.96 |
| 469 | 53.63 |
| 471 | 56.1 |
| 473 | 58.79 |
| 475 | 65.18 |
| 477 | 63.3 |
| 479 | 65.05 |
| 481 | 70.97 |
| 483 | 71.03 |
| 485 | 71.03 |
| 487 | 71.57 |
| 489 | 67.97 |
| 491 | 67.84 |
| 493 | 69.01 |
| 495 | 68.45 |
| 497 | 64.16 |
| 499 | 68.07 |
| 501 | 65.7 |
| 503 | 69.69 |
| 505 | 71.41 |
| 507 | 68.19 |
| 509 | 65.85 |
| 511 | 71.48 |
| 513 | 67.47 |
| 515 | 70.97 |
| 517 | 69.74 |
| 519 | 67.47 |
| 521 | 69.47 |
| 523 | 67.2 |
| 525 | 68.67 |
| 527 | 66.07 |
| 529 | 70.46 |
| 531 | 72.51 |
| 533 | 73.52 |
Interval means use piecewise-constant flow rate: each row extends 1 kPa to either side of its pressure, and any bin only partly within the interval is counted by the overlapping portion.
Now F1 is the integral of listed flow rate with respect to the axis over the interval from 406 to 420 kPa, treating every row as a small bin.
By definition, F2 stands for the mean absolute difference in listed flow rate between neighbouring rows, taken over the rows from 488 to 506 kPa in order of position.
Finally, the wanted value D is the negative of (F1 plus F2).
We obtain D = -868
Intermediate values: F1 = 866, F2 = 2.3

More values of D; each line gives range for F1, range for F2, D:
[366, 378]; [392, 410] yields -668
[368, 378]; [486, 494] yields -537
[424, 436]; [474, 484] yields -752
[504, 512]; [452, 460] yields -556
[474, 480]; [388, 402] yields -391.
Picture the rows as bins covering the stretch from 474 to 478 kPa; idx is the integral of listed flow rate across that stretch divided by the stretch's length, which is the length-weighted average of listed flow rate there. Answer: 64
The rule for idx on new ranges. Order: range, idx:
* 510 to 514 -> 69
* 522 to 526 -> 68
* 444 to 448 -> 41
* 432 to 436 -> 61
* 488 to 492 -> 68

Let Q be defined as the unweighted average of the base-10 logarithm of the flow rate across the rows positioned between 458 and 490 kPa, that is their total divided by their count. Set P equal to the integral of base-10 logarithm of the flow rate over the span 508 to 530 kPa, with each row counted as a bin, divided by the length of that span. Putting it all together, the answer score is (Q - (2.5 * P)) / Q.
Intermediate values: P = 1.84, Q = 1.76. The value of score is -1.61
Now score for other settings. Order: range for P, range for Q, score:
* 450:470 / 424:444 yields -1.29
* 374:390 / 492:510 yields -1.26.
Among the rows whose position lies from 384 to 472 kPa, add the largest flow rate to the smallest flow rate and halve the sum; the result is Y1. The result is 52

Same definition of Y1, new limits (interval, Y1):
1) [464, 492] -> 60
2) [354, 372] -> 61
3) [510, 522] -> 69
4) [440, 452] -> 42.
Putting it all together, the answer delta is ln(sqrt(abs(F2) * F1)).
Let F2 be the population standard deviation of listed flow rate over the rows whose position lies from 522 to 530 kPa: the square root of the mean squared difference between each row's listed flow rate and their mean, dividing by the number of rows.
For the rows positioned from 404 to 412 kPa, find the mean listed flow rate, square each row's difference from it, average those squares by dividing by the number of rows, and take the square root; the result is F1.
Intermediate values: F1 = 1.8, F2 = 2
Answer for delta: 0.5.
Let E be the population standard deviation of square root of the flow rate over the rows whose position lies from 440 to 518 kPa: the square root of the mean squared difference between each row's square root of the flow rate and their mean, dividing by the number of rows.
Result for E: 0.93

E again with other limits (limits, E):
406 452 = 0.71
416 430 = 0.18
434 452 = 0.63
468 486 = 0.39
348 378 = 0.38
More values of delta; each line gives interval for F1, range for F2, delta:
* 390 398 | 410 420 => 1.5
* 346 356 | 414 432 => 1.2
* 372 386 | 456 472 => 1.6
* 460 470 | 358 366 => 0.5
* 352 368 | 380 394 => 0.5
